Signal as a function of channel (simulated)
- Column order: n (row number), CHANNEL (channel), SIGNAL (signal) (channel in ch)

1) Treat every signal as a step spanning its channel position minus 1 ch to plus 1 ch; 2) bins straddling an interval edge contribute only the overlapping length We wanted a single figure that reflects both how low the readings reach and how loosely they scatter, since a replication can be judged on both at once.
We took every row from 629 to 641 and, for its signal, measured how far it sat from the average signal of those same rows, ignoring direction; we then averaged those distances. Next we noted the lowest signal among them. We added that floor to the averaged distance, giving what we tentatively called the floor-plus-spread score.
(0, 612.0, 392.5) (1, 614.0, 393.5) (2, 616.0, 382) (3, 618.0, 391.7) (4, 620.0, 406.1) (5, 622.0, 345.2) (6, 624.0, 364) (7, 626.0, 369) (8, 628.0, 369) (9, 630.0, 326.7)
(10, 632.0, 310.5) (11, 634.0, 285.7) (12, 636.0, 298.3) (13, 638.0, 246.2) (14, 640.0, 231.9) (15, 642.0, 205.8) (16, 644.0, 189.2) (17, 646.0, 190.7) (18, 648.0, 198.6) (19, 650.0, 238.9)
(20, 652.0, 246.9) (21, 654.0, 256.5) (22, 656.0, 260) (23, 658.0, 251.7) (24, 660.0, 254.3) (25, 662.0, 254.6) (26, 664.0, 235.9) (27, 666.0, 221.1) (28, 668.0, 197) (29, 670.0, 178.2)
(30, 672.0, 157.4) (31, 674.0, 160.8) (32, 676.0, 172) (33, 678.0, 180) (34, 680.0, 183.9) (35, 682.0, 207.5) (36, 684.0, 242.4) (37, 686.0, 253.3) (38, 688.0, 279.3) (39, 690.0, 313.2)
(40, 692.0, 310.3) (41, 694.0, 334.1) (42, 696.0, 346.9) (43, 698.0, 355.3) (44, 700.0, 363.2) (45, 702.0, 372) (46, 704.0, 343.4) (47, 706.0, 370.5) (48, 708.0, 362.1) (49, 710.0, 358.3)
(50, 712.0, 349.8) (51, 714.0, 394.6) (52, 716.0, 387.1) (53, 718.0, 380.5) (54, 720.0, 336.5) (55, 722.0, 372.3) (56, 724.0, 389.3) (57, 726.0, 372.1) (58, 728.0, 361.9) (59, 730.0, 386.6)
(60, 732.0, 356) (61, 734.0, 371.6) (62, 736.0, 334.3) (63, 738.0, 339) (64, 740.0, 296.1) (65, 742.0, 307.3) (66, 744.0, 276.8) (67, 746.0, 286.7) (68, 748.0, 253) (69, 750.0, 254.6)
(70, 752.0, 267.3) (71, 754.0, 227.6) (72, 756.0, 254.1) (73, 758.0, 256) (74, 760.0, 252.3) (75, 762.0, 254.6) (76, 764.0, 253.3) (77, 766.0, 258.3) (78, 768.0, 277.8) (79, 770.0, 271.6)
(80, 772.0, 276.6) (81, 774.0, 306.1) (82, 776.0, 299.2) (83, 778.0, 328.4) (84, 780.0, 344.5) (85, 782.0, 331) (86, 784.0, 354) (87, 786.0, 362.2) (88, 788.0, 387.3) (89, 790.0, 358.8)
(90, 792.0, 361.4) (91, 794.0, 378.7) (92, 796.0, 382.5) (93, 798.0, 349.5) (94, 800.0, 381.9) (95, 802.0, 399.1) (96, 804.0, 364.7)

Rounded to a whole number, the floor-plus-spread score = 261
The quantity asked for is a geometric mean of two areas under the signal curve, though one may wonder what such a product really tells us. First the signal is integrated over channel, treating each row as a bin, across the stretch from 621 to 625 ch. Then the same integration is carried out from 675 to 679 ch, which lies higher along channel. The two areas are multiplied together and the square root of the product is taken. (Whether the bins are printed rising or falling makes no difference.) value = 999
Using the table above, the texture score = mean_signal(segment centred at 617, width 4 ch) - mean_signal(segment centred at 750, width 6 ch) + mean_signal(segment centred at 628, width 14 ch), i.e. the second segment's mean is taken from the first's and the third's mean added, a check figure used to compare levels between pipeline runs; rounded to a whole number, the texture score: 467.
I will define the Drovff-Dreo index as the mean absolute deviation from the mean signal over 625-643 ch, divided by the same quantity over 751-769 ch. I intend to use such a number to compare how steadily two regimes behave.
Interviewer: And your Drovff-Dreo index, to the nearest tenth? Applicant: 5.6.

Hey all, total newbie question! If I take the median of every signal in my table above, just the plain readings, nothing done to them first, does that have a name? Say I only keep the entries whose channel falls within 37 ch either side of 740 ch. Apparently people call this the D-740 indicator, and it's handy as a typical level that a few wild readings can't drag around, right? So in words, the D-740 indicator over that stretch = 307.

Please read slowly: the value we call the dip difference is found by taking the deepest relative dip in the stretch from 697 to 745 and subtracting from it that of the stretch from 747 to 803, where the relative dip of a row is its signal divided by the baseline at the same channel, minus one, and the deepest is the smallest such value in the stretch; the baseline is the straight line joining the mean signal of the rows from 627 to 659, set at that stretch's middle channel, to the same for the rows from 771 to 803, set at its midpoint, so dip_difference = 0.2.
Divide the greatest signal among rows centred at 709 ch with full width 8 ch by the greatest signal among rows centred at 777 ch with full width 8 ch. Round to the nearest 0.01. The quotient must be 1.08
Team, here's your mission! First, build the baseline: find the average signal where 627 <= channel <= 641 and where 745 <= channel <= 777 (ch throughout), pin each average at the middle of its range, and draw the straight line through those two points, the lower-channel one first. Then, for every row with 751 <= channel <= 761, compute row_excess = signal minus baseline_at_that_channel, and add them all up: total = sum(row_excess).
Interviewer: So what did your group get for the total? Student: -76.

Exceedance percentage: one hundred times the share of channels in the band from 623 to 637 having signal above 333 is 43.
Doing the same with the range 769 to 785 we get 25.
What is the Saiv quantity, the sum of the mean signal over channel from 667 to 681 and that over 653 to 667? 423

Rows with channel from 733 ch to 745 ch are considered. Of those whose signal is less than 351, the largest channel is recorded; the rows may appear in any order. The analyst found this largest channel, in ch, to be 744.0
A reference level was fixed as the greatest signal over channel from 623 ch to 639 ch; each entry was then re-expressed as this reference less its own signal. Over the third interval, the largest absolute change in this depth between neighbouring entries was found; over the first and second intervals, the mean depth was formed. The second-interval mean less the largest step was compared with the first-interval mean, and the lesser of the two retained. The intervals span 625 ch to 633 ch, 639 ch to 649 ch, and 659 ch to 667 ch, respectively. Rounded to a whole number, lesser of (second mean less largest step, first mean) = 25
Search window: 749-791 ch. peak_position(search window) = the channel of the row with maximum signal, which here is 788.0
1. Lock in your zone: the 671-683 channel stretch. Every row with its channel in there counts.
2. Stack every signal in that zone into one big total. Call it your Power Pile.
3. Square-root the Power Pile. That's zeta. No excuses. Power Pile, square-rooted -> 33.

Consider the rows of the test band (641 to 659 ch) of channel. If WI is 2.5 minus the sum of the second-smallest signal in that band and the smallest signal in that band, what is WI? -377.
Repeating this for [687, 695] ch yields -587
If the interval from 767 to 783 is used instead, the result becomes -546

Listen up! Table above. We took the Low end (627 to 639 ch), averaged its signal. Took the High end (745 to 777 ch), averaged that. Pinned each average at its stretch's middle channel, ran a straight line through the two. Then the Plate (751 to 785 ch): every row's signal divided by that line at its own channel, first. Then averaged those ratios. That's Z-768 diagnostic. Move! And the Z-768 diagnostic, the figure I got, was 1.08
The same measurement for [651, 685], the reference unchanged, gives 0.73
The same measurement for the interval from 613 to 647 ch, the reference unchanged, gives 1.01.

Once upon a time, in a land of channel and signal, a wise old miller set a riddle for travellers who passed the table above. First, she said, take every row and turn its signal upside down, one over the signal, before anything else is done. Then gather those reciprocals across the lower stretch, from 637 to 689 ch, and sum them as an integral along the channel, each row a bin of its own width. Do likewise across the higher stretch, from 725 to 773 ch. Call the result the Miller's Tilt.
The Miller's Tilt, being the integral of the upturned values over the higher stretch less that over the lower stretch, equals -0.076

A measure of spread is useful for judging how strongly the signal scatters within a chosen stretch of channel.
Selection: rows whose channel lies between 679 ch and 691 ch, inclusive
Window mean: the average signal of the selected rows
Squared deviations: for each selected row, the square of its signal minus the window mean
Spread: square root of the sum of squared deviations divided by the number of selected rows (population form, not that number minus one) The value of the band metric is 43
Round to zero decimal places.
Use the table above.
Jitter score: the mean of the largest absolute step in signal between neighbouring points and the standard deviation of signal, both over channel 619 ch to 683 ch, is 64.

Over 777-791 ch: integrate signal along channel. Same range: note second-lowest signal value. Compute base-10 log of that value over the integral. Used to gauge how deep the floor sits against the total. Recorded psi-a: -1.17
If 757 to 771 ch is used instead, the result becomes -1.16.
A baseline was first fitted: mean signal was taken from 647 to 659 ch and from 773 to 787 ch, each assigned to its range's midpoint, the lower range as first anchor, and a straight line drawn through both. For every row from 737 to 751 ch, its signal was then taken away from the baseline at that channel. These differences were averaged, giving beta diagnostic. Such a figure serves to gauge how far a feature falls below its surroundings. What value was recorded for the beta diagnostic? 19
